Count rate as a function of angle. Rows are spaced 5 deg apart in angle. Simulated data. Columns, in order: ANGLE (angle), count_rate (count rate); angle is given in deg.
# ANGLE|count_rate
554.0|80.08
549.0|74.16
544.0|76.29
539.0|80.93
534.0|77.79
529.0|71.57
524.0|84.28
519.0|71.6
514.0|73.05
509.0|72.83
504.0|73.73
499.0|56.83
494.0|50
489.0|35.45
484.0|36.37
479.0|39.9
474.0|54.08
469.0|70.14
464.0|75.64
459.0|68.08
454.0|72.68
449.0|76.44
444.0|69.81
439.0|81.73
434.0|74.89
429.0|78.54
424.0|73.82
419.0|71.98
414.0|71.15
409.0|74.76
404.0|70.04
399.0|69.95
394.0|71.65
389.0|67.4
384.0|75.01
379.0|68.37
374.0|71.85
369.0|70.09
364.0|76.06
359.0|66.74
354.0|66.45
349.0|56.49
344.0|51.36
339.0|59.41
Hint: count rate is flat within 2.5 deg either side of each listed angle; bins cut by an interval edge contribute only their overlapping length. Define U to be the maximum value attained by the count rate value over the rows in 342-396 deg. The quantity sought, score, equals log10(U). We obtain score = 1.88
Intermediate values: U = 76.06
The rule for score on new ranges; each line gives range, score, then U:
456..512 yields 1.88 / 75.64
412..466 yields 1.91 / 81.73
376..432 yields 1.90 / 78.54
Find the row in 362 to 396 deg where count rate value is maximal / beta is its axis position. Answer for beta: 364.0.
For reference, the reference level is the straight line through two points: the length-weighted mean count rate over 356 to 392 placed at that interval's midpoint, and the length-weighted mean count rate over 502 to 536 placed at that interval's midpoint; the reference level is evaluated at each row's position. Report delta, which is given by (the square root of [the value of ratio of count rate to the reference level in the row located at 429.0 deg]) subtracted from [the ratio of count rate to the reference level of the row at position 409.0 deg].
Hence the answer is 0.00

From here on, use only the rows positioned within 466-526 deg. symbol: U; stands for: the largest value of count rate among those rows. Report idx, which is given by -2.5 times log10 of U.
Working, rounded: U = 84.28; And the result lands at -4.81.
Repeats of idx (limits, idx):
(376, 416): -4.69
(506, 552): -4.81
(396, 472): -4.78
